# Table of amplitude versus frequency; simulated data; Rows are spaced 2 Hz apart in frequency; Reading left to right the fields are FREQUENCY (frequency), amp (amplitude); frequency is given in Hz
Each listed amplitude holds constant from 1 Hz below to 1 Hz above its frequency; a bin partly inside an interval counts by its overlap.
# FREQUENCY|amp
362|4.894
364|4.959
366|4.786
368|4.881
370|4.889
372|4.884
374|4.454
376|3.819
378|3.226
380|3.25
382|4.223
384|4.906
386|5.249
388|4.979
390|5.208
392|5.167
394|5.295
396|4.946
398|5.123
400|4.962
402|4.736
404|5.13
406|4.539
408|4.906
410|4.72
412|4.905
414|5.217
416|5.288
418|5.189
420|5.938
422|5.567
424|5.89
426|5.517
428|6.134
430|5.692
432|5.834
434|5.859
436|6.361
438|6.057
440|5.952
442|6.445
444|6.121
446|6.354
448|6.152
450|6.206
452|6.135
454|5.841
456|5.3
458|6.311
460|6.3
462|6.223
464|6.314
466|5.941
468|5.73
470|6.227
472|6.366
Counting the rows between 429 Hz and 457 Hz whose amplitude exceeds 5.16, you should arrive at 14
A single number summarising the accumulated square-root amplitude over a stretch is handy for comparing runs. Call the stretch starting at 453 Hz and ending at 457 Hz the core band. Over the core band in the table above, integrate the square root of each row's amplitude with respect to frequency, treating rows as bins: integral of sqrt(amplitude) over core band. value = 9.4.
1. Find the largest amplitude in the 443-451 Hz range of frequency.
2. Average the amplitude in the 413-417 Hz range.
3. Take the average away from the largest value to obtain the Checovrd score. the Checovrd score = 1.10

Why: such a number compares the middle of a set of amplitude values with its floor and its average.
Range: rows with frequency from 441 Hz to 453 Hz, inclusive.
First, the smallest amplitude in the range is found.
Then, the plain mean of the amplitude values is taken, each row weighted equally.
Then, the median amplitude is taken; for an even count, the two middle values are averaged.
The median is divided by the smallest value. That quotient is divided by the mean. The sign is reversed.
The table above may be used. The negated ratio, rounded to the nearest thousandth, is -0.162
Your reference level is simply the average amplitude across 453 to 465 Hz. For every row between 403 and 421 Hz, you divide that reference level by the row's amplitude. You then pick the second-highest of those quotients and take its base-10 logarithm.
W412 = 0.108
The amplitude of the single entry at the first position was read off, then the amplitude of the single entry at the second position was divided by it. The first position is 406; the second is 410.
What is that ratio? 1.04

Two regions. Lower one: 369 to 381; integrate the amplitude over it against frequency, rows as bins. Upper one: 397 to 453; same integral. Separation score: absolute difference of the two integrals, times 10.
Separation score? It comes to 2648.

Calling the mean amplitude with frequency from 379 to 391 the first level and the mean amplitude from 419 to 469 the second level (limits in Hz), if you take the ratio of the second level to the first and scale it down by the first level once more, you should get 0.28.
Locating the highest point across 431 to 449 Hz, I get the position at 442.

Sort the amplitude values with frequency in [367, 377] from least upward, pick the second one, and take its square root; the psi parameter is 2.11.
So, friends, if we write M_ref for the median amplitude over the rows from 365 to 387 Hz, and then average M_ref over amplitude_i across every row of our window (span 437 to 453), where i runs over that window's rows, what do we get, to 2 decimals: 0.78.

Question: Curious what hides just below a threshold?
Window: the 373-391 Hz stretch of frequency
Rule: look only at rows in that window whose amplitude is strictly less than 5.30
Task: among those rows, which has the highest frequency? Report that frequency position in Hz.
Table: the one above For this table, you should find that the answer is 390 Hz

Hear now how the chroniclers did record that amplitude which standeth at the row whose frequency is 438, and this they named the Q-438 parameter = 6.057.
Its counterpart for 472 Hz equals 6.366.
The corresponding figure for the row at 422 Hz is 5.567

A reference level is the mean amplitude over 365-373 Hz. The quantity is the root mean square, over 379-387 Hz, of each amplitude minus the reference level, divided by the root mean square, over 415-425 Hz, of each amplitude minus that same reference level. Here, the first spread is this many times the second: 1.1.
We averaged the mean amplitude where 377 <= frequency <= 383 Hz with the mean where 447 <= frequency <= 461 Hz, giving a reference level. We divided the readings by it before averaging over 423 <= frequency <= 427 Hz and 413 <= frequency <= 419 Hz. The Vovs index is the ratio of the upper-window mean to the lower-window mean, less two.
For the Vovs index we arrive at -0.91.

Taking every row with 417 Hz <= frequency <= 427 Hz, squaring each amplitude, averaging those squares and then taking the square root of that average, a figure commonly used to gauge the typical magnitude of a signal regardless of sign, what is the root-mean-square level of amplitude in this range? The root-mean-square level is 5.6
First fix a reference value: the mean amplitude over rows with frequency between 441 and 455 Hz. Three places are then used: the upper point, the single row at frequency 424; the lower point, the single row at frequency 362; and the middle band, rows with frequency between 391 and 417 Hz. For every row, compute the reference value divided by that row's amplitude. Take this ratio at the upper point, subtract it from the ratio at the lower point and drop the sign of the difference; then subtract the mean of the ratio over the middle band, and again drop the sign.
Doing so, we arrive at 1.03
